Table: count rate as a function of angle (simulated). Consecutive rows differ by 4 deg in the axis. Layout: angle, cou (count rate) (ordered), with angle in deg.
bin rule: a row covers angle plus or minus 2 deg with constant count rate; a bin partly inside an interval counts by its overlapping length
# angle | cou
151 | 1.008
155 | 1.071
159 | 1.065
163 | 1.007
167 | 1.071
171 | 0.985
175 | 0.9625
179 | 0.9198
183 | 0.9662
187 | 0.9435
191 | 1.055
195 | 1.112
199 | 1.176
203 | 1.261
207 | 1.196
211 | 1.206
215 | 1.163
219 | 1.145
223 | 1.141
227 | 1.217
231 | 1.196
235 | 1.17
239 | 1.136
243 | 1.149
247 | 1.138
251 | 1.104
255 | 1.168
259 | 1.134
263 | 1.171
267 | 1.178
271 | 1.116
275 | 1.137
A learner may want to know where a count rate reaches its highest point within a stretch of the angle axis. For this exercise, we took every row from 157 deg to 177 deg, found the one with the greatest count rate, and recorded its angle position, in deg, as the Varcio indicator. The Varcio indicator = 167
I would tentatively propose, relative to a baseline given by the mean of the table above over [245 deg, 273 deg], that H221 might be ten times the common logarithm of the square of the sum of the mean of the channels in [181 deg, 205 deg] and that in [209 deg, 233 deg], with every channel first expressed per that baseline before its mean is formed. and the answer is 5.93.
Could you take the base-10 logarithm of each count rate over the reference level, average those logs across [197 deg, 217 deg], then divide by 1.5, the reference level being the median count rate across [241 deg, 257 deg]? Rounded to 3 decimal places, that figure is 0.014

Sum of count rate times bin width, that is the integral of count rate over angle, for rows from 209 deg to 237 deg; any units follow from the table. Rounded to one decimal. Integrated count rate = 33.0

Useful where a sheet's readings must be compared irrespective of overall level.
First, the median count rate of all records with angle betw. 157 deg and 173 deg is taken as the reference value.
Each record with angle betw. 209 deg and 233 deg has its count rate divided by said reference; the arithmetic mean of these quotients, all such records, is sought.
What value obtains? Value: 1.14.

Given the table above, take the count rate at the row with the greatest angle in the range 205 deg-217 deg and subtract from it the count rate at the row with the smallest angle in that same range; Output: -0.03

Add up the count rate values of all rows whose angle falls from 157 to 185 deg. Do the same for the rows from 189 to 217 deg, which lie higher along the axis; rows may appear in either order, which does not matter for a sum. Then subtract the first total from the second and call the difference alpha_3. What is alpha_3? 1.2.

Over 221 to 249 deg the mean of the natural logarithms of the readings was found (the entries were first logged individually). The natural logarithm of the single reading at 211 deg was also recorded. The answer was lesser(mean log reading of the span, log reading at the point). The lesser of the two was 0.15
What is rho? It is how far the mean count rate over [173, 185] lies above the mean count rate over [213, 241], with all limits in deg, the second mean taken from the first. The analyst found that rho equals -0.22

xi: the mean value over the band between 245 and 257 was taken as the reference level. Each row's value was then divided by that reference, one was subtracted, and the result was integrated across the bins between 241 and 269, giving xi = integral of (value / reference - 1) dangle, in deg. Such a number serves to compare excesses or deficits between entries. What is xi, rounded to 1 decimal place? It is 0.3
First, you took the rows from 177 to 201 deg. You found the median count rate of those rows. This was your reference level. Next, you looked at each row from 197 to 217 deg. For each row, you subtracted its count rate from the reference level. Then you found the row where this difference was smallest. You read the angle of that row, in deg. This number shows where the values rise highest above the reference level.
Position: 203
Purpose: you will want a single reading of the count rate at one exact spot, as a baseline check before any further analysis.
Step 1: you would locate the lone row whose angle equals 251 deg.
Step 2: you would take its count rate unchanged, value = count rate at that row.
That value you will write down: 1.104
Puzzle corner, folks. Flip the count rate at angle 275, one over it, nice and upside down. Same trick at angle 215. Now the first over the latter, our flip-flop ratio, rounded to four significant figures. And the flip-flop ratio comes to 1.023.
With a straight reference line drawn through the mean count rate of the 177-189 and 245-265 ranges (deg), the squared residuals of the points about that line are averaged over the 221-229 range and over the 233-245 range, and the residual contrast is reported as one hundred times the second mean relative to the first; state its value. 21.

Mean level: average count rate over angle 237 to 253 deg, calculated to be 1.13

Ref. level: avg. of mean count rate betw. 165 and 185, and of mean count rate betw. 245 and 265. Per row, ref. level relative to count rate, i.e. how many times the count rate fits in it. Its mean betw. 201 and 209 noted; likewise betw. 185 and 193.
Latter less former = 0.20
